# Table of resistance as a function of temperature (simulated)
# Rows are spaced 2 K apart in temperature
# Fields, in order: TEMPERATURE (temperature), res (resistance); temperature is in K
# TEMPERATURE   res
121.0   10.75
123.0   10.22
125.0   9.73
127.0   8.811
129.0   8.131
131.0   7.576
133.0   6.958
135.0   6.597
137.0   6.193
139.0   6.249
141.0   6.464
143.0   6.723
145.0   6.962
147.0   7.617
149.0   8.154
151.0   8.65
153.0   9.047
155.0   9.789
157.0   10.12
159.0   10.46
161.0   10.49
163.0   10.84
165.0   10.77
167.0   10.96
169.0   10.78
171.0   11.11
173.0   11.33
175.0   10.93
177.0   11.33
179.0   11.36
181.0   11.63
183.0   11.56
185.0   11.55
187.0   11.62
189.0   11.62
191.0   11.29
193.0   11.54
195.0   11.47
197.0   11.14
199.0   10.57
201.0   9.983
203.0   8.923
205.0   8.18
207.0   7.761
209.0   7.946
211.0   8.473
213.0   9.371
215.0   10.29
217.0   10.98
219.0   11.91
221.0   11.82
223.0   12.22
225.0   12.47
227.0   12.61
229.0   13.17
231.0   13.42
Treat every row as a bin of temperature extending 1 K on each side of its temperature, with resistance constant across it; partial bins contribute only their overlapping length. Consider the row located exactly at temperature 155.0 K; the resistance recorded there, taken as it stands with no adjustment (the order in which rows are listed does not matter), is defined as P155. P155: 9.789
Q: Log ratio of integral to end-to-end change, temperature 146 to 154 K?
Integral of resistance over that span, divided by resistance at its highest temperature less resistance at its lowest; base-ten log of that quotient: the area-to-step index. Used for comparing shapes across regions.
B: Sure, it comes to 1.67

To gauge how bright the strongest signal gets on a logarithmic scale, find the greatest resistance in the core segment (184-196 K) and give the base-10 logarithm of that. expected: 1.07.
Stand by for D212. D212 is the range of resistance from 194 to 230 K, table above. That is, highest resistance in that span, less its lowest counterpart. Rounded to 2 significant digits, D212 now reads 5.4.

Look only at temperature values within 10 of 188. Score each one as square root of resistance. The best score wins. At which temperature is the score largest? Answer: 181.0 K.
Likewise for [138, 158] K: 157.0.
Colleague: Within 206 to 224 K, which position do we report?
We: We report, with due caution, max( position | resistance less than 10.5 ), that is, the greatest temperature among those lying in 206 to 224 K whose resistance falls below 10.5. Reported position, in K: 215.0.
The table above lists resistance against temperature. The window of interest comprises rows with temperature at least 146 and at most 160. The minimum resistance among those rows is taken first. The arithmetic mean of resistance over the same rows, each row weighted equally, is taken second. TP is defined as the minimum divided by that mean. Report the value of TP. 0.84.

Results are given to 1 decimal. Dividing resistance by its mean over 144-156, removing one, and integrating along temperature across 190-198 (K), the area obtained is 2.9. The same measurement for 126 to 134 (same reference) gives -0.5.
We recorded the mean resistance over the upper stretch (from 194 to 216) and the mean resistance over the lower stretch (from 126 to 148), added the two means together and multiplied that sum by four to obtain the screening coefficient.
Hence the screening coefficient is 66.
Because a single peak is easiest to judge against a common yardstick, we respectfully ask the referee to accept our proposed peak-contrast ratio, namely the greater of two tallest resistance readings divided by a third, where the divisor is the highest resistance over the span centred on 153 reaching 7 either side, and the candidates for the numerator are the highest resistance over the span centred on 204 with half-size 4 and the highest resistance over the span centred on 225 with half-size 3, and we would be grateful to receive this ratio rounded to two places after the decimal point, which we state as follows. 1.21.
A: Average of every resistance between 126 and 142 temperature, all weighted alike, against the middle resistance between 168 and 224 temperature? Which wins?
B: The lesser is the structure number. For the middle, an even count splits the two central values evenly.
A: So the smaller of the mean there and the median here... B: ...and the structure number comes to 7.1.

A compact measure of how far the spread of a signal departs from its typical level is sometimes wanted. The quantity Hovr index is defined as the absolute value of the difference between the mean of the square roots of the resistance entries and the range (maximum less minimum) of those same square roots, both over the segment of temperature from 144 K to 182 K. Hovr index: 2.40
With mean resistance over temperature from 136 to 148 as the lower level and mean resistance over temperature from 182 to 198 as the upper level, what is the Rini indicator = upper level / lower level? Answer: 1.7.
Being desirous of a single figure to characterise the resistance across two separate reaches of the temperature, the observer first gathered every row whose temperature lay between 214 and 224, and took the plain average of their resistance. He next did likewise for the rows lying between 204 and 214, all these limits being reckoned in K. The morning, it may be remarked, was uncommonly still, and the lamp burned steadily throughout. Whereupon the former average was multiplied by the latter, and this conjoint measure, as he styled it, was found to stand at 96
